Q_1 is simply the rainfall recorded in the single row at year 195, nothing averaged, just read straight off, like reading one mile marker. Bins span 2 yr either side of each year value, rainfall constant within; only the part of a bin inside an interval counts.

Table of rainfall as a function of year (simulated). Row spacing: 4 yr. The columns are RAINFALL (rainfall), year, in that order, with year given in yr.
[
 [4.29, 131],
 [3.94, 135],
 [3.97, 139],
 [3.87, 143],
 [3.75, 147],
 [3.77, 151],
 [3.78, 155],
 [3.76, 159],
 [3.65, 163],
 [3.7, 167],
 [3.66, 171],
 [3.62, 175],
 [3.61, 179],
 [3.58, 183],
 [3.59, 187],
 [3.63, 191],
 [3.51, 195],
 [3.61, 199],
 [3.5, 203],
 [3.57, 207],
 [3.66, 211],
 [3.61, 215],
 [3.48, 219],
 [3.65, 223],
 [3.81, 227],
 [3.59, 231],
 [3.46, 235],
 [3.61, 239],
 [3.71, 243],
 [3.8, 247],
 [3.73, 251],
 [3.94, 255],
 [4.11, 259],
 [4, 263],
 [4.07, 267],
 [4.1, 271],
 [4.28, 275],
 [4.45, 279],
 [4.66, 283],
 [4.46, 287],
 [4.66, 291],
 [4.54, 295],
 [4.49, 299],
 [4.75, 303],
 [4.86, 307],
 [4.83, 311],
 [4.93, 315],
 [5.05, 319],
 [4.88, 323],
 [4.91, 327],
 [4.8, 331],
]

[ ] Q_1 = 3.51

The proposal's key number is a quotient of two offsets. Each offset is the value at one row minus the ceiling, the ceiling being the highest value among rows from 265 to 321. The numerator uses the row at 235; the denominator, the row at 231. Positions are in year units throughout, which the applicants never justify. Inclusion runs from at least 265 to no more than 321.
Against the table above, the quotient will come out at 1.1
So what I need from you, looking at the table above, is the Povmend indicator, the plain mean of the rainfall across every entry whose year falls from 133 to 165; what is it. 3.81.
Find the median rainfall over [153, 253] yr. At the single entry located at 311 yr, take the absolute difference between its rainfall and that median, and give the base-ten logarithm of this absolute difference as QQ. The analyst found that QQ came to 0.1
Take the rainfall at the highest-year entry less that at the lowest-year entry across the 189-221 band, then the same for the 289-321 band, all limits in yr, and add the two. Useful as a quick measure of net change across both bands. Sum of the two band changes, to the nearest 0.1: 0.2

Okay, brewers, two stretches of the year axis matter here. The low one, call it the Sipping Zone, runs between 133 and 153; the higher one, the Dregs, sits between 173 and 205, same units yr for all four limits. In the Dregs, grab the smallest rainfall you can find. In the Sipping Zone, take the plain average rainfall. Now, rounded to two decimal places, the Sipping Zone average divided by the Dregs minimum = 1.10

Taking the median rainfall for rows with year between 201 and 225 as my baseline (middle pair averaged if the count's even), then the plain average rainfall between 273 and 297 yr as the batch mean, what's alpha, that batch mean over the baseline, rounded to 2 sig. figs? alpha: 1.3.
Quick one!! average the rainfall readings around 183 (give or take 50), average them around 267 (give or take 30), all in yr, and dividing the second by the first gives 1.13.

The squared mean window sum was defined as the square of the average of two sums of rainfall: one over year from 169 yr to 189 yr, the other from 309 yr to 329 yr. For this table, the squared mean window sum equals 455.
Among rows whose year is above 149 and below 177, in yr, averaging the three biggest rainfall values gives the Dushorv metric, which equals 3.8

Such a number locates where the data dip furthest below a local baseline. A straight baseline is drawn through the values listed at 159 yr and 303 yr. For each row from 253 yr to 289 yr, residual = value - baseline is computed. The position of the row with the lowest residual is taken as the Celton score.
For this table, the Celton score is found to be 255 yr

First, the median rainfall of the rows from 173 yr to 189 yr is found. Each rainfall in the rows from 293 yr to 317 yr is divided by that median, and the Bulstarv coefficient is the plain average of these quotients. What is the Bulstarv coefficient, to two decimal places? 1.31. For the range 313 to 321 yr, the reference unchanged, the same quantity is 1.39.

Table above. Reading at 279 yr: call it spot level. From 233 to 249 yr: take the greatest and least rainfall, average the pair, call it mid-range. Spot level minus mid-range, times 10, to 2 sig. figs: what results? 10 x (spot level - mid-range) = 8.2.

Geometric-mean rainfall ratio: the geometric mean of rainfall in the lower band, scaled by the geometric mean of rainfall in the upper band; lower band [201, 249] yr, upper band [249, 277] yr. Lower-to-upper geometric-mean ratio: 0.90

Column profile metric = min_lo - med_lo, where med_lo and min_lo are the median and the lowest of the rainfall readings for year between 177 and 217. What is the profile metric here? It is -0.10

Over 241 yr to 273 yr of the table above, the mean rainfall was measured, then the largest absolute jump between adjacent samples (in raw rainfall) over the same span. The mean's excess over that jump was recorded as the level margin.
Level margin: 3.72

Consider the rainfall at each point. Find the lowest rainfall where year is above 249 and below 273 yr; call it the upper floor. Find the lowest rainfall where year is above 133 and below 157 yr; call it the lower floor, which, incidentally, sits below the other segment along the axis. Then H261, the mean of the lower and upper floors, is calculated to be 3.74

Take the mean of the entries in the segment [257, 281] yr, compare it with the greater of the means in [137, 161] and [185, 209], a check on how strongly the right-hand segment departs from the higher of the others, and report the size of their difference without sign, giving 0.35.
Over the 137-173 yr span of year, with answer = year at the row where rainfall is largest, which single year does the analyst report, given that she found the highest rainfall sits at 139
